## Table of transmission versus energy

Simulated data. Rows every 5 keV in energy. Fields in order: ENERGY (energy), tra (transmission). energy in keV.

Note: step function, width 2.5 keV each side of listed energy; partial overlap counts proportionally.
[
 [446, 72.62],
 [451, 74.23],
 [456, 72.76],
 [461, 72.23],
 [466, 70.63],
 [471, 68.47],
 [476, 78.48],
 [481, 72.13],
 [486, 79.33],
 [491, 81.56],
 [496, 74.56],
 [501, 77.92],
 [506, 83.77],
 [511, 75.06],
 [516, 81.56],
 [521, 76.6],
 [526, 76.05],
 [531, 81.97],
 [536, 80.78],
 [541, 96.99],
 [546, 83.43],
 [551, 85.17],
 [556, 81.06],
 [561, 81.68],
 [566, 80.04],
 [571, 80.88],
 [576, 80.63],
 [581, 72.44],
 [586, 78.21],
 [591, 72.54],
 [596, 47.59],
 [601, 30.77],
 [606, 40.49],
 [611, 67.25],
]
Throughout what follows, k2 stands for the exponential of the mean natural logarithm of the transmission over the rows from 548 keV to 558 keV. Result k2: 83.1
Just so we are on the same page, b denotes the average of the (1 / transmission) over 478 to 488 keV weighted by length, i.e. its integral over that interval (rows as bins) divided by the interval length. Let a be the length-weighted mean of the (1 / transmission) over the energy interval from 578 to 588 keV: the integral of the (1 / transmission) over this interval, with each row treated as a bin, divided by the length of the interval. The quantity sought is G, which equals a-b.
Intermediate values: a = 0.0133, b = 0.0132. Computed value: 0.0000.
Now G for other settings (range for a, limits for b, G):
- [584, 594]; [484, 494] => 0.0012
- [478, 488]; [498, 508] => 0.0008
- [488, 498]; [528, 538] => 0.0005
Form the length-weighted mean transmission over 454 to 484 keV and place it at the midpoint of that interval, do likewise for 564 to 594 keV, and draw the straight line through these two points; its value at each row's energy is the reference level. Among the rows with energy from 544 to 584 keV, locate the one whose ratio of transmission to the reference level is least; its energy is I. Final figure 581 keV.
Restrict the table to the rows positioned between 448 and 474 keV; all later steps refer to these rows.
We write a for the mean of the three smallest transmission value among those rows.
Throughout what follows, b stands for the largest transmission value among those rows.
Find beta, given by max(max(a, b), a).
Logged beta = 74.2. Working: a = 70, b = 74.23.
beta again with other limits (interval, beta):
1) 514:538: 82.0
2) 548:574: 85.2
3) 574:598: 80.6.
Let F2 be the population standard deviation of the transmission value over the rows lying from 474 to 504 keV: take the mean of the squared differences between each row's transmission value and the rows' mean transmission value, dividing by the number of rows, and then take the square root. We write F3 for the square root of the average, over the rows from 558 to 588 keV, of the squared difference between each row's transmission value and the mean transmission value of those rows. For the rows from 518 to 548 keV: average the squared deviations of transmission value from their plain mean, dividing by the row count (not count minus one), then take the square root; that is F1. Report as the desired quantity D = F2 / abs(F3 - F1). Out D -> 0.8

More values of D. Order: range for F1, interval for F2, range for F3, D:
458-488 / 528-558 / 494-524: 8.9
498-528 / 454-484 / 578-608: 0.2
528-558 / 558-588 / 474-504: 1.2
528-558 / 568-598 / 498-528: 4.6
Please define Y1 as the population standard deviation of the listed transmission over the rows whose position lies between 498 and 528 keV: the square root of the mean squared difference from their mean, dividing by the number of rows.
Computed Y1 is 3.1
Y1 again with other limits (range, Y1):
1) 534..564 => 5.6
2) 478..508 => 4.0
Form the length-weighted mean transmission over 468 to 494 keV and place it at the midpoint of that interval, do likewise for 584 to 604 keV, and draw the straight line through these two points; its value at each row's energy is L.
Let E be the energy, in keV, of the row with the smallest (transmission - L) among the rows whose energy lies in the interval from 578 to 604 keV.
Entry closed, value 601 keV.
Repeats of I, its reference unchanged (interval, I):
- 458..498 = 471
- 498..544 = 511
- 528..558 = 556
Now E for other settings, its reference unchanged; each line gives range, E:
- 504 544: 511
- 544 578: 556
